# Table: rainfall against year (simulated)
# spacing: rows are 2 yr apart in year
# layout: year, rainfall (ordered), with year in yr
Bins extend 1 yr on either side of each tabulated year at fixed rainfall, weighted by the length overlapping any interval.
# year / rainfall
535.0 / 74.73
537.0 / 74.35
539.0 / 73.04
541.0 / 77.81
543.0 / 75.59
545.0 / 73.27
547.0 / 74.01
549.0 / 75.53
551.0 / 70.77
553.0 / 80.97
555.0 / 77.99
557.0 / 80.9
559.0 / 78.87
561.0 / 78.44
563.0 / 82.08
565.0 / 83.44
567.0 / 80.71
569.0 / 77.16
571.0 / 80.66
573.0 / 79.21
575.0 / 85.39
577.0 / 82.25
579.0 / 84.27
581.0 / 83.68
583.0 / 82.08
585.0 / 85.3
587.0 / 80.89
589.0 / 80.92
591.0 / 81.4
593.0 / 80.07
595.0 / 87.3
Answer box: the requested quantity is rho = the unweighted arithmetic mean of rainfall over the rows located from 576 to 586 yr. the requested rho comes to 84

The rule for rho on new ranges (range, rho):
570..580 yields 82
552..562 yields 79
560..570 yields 80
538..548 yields 75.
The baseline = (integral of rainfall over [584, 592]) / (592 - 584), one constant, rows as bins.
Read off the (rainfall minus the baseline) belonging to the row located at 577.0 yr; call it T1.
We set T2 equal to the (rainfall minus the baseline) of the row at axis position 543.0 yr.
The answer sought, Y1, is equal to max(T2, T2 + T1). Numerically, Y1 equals -6.4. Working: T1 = 0.1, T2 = -6.5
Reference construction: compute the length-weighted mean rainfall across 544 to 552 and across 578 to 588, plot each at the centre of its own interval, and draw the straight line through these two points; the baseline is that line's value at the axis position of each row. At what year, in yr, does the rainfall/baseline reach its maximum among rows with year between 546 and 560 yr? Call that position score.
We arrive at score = 553.0 yr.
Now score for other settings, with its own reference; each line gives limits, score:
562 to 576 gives 565.0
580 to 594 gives 585.0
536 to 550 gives 541.0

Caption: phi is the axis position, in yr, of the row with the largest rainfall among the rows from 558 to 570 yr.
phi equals 565.0 yr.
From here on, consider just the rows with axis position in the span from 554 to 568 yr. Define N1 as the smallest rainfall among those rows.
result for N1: 77.99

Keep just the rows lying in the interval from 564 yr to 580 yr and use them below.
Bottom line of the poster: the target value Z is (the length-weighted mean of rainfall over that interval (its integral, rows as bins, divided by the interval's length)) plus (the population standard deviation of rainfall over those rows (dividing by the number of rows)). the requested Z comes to 84.2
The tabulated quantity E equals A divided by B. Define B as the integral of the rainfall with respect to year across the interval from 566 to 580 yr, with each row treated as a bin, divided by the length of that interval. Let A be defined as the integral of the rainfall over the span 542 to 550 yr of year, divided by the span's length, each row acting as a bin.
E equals 0.92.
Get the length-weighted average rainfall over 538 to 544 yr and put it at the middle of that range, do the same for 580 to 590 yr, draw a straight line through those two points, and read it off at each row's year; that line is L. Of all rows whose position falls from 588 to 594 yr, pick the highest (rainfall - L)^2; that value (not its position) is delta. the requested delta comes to 14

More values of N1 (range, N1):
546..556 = 70.77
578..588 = 80.89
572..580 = 79.21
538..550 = 73.04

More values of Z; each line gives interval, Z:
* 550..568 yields 82.8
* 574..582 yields 85.0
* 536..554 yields 77.8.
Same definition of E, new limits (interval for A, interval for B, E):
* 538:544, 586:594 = 0.93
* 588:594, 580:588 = 0.97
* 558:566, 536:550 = 1.08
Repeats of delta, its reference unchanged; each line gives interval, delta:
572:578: 20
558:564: 9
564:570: 17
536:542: 5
